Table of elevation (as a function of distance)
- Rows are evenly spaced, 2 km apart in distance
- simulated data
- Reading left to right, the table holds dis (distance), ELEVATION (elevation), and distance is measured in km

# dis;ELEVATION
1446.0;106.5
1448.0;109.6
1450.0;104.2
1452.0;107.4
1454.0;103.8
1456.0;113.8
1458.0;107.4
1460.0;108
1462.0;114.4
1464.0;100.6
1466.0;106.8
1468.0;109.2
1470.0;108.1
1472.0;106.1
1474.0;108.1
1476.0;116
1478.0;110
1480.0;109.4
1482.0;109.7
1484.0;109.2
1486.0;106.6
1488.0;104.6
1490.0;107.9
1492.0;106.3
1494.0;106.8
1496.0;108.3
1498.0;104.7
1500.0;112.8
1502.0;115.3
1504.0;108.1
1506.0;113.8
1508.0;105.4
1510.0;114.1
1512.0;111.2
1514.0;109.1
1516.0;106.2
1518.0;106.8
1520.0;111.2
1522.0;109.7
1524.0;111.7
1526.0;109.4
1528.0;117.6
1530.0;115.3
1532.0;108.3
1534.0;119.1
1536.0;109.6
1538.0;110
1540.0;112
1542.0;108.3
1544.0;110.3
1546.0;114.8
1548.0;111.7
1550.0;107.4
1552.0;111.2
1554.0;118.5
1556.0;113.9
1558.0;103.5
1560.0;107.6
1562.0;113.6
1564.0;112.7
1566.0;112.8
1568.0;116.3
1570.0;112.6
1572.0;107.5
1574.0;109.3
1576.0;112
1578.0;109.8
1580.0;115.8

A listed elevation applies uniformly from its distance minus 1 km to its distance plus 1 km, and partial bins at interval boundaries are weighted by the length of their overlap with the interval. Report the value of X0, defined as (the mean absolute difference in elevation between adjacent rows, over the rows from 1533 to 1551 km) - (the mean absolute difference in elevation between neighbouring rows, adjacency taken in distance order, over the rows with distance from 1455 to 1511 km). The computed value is -0.46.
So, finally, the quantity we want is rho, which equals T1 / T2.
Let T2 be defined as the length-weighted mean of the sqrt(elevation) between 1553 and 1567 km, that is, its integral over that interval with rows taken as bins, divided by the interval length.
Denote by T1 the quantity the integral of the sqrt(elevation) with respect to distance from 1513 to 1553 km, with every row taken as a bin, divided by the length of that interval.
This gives 1.00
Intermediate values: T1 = 10.5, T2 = 10.6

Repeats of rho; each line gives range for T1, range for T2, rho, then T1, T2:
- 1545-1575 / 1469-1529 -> 1.01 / 10.6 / 10.5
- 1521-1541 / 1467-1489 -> 1.02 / 10.6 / 10.4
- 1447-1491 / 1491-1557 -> 0.99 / 10.4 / 10.5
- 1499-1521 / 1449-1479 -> 1.01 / 10.5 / 10.4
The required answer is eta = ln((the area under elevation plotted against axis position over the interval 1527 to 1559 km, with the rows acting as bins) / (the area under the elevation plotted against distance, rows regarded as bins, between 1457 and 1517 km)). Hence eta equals -0.6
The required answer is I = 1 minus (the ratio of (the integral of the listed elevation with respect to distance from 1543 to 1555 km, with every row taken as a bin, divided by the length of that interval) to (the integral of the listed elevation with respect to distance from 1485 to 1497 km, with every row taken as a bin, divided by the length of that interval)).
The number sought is -0.05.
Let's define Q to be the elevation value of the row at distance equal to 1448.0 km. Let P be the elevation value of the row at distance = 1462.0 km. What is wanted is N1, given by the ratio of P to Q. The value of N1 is 1.04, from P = 114.4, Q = 109.6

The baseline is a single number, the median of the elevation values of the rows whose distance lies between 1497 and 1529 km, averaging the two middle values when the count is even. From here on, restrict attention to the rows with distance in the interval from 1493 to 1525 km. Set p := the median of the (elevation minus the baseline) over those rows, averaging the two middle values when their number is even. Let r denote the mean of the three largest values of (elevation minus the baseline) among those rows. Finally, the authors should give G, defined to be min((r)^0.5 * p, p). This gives -2.1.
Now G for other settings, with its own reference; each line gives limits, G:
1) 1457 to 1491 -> -4.1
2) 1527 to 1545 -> -0.4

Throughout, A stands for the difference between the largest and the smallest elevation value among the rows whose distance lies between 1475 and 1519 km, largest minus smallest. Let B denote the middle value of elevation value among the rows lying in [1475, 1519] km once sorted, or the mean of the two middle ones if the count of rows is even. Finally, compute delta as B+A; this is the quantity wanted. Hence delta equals 120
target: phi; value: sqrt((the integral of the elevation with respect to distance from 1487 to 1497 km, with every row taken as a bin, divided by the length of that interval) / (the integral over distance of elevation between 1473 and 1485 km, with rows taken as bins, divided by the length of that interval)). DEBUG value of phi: 0.98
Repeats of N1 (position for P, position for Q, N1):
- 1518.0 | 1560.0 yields 0.99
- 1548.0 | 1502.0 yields 0.97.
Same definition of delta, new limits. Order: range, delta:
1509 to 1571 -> 127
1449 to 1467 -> 121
